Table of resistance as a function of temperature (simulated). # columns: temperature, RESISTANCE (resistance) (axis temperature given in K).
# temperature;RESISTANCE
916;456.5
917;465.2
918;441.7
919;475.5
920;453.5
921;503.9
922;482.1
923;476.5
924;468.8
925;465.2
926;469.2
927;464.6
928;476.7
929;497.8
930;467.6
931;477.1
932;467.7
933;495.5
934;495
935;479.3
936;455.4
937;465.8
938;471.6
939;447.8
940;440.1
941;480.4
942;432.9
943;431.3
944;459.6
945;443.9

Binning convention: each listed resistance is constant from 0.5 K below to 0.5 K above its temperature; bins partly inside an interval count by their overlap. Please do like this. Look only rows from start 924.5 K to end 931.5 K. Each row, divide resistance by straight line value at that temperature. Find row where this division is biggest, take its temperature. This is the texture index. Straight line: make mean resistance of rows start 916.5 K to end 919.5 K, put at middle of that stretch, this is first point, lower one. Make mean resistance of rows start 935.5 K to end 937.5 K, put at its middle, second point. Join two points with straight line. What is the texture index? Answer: 929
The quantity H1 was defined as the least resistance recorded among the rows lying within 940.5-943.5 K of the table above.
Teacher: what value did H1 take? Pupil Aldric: 431.3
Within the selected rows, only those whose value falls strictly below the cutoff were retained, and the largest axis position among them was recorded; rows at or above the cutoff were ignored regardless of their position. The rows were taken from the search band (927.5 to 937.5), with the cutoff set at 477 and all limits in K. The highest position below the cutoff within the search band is 937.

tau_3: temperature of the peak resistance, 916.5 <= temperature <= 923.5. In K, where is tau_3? 921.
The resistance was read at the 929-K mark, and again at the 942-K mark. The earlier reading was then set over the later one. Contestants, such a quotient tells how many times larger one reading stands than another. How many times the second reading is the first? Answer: 1.15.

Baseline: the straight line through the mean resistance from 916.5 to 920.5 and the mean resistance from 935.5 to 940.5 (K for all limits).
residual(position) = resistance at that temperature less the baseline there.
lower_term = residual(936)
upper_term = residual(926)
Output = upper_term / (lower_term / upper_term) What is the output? -124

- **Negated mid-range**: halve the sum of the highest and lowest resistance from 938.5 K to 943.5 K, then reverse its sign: -456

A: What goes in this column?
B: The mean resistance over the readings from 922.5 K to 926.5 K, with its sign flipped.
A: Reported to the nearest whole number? -470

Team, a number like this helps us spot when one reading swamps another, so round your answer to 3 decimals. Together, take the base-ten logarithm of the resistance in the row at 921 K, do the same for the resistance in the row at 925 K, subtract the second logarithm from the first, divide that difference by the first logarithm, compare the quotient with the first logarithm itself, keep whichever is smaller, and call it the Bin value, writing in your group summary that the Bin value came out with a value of 0.013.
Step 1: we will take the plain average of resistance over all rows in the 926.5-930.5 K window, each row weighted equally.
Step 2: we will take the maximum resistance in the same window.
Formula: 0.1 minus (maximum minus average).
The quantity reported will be -21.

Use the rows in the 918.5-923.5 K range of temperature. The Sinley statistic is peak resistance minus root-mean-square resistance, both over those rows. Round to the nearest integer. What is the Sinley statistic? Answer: 25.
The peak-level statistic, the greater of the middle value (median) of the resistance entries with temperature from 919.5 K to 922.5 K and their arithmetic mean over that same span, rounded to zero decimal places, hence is 482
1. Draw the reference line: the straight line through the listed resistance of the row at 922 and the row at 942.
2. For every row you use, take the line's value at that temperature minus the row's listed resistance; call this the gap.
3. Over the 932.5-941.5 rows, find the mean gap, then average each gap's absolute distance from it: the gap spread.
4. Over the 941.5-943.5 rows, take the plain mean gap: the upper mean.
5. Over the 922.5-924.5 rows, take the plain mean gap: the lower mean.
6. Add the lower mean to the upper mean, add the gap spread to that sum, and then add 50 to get 69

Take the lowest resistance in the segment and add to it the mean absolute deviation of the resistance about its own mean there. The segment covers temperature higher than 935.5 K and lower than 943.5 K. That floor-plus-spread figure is 446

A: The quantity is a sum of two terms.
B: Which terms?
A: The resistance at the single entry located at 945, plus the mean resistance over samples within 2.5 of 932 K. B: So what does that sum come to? 924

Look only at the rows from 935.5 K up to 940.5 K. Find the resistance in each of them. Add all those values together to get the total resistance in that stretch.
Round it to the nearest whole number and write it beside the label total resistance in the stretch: 2281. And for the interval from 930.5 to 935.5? 2415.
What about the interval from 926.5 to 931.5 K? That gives 2384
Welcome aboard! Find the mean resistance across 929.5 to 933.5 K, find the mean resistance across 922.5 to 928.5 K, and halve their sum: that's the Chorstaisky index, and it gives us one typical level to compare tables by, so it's 473.6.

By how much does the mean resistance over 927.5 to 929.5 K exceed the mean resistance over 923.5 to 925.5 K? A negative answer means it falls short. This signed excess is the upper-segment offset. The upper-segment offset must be 20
